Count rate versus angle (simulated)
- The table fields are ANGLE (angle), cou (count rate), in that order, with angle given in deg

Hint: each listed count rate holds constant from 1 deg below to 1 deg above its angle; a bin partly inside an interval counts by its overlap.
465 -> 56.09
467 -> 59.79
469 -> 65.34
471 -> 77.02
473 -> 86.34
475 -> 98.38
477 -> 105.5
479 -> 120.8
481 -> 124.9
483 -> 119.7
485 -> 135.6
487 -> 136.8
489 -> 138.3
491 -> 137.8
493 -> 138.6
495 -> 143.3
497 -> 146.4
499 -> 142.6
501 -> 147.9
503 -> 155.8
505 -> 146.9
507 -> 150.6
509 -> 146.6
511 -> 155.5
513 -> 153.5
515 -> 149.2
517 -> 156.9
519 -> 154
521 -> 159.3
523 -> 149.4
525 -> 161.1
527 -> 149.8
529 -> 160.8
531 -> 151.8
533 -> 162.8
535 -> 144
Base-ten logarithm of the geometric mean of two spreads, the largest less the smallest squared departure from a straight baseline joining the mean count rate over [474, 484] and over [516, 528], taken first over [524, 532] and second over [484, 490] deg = 1.8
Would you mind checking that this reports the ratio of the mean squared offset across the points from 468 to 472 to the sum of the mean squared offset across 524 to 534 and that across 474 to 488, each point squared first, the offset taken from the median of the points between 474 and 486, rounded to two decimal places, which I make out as 1.55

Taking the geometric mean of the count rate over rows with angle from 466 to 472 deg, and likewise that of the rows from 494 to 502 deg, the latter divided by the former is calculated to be 2.2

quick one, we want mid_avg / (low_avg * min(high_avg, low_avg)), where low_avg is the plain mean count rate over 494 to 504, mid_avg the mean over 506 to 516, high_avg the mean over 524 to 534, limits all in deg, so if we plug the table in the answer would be 0.0070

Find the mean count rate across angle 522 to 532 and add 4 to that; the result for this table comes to 159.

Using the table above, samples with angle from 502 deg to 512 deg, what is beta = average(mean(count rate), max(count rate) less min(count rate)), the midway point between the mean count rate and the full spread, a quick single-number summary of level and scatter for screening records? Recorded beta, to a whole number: 80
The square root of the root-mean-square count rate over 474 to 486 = 10.9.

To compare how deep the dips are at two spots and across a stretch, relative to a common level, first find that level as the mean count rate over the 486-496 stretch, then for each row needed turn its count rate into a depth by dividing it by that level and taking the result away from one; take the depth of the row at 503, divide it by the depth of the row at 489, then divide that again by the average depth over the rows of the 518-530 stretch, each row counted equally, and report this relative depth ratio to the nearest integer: 211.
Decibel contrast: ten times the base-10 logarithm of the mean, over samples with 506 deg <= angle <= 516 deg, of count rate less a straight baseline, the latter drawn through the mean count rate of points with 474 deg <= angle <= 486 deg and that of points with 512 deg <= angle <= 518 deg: 3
